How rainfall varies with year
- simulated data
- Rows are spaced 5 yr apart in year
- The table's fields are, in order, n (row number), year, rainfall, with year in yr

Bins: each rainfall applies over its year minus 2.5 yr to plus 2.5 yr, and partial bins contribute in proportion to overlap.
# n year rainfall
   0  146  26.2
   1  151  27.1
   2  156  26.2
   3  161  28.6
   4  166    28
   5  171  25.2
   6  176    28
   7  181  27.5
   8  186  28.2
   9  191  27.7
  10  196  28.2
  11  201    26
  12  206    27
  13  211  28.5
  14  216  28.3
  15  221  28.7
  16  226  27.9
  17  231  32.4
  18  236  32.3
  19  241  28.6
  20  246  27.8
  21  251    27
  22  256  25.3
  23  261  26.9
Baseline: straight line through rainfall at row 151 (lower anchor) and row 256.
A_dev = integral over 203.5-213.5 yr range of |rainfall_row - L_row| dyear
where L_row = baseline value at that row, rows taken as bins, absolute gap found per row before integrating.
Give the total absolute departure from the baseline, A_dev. 16.4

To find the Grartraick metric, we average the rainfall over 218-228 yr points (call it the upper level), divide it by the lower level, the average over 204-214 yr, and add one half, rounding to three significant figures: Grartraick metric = 1.52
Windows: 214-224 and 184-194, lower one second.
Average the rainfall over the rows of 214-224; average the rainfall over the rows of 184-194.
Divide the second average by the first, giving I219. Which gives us 0.981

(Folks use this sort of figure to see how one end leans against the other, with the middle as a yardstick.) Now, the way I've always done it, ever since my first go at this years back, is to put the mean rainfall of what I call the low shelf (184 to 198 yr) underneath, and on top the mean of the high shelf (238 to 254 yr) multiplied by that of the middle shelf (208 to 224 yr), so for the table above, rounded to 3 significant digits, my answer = 28.3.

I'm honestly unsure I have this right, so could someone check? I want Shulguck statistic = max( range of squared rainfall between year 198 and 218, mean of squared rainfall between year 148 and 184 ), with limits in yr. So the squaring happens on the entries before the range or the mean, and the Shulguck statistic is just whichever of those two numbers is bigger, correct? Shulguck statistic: 743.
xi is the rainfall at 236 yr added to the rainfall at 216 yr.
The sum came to 60.6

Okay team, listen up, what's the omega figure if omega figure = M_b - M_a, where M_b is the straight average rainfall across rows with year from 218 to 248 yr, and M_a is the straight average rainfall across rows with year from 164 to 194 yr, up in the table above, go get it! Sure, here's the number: 2.2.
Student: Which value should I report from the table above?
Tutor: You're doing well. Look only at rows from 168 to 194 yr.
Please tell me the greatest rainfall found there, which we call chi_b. 28.2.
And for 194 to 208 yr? 28.2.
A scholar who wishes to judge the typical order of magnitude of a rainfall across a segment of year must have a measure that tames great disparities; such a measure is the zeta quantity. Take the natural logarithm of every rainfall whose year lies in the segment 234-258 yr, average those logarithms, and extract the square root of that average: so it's 1.83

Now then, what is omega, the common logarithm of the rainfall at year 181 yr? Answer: 1.44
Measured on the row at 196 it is 1.45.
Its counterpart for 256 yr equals 1.40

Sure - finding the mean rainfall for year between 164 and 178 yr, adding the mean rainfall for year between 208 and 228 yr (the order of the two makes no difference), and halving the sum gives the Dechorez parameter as 27.7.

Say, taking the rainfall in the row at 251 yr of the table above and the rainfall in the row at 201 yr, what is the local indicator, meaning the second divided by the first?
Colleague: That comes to 0.96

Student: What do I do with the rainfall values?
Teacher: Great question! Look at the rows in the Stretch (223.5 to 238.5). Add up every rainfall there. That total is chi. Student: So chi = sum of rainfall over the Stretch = 93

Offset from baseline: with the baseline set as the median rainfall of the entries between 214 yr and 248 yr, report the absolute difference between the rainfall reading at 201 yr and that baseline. 2.6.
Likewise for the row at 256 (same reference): 3.3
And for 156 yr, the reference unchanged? 2.4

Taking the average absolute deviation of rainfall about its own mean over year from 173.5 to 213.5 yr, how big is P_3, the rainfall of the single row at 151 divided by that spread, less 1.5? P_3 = 43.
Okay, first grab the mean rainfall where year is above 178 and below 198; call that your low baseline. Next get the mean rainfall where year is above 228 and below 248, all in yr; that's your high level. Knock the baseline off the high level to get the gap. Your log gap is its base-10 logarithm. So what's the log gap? 0.4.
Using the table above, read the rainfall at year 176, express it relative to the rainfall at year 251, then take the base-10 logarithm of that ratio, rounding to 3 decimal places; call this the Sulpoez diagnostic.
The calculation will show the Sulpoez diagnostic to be 0.016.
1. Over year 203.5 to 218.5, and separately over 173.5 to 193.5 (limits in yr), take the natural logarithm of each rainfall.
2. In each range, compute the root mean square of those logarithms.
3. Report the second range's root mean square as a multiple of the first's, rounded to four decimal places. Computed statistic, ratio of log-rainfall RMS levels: 0.9992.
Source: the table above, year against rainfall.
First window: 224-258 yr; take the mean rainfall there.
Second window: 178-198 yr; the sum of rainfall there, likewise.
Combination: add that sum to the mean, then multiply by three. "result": 421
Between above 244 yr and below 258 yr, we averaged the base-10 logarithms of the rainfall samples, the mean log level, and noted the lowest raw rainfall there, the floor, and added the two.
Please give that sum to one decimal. 26.7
